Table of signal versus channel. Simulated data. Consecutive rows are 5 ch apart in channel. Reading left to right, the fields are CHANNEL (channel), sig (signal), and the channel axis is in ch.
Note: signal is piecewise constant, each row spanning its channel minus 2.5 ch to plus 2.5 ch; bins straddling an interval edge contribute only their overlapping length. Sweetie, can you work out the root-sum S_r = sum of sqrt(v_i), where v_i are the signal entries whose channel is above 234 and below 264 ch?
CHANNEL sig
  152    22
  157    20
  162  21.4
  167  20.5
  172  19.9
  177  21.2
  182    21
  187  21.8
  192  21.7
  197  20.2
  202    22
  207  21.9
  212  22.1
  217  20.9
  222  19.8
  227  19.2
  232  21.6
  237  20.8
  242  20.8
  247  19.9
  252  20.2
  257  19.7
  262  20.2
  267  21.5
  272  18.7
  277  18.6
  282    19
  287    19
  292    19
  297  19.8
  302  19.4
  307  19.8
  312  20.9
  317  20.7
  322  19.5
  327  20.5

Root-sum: 27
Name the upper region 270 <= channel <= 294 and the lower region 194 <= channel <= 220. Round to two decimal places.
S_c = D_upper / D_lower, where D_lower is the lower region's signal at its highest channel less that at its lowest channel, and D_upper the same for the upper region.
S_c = 0.43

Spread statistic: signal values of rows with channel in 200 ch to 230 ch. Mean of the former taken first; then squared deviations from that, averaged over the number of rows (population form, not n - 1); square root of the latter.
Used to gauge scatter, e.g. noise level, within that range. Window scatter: 1.1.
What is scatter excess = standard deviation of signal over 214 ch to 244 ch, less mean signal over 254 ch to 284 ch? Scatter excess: -18.8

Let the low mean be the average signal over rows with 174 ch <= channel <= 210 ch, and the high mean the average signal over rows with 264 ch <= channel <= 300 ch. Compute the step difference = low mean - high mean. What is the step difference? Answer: 2.0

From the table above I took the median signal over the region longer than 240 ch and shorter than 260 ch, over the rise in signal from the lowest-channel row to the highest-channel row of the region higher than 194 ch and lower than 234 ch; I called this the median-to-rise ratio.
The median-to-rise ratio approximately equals 14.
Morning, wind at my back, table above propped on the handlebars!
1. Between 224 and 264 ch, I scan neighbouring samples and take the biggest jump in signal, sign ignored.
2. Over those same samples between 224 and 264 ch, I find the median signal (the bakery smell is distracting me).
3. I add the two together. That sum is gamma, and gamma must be 22.6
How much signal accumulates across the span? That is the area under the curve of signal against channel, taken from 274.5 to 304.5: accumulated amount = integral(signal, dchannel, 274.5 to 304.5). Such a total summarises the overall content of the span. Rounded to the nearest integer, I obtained 574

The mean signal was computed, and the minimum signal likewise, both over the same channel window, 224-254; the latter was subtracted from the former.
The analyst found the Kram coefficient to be 1.2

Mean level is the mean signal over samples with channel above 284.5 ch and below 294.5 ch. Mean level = 19.0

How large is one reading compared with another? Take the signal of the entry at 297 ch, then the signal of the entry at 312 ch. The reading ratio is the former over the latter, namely 0.95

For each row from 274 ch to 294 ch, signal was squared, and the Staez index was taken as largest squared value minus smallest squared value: 15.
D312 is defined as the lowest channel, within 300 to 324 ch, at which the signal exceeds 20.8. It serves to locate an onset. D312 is 312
